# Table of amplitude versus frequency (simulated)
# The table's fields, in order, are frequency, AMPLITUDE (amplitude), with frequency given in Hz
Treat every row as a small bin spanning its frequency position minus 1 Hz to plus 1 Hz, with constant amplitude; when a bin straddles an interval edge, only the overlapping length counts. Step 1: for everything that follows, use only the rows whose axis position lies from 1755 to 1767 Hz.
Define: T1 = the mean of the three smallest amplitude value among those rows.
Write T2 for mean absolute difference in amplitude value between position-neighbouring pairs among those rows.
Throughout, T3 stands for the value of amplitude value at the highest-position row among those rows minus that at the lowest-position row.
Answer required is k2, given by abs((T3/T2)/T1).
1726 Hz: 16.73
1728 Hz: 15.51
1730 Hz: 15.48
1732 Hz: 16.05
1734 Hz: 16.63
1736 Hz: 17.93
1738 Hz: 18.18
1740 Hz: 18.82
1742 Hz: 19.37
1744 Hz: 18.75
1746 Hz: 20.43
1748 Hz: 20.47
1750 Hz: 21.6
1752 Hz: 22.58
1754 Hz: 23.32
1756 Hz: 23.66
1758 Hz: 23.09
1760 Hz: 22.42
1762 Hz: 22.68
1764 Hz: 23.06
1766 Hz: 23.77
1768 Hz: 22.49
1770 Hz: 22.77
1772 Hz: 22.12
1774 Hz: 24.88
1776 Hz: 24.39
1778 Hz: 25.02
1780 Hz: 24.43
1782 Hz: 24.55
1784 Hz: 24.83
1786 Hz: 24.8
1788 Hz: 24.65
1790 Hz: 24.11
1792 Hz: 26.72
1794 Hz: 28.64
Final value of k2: 0.009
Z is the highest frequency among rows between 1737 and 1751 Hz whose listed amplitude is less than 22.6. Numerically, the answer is 1750 Hz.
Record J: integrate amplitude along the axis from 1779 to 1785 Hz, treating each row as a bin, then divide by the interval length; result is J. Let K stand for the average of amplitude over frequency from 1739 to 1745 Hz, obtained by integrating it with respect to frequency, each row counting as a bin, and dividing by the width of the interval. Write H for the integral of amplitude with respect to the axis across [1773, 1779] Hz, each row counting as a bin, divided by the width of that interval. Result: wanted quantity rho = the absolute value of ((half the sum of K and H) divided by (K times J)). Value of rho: 0.047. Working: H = 24.76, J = 25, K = 19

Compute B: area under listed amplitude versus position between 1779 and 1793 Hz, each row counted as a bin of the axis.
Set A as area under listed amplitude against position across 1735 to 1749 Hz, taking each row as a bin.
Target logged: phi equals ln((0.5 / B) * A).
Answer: -0.96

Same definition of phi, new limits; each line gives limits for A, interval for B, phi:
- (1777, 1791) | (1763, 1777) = -0.64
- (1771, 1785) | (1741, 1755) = -0.54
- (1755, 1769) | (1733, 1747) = -0.48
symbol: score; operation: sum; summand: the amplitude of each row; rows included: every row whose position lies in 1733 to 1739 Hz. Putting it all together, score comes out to 53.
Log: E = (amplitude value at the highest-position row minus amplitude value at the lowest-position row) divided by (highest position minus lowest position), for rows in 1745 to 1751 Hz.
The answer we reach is 0.29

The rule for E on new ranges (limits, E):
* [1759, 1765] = 0.16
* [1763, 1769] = -0.14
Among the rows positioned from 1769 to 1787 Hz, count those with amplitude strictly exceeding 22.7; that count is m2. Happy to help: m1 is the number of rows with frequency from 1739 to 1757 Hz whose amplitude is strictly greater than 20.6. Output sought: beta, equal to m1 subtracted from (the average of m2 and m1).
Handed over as 2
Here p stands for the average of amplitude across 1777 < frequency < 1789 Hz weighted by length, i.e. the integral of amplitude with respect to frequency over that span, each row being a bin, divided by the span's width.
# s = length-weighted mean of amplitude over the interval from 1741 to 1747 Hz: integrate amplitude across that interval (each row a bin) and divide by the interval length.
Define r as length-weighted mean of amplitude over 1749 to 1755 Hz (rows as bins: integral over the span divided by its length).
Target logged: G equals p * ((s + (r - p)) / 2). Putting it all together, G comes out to 214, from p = 24.7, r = 22.5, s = 19.5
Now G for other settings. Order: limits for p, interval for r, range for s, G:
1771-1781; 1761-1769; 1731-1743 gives 201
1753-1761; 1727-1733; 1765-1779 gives 187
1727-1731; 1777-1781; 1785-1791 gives 261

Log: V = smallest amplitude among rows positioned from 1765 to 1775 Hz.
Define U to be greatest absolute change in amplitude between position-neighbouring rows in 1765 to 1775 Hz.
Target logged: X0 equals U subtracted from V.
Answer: 19.4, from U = 2.8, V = 22.12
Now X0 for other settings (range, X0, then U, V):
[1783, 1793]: 21.5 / 2.6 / 24.11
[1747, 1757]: 19.3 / 1.1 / 20.47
